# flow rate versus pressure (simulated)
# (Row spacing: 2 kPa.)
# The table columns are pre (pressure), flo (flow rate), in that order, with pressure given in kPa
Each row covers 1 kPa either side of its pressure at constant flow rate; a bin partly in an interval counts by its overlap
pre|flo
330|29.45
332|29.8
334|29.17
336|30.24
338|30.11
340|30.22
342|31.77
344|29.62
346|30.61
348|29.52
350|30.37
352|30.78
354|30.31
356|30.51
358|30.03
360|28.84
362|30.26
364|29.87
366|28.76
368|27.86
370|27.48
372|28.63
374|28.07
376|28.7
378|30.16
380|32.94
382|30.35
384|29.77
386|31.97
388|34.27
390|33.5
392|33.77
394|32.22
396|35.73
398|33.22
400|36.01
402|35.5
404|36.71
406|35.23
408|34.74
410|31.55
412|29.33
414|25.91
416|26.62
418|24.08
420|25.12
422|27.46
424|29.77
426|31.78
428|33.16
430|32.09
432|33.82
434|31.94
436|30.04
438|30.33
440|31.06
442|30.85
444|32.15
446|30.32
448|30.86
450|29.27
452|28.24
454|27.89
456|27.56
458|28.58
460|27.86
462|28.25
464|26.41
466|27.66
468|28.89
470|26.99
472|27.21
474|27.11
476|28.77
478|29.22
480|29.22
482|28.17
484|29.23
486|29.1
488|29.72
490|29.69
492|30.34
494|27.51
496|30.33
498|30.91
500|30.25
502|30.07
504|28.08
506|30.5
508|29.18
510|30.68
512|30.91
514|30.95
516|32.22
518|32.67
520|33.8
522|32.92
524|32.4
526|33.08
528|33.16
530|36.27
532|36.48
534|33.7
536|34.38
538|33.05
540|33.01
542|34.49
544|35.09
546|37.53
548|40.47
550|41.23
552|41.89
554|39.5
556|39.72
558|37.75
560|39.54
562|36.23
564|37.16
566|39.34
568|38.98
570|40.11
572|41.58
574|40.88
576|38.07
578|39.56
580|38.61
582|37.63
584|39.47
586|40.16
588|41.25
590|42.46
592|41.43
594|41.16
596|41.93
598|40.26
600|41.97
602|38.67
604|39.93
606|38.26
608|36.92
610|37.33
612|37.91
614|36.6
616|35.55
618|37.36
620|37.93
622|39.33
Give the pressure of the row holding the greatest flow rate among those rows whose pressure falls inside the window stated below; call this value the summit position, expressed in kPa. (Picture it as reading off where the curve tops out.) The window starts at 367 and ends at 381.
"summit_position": 380 kPa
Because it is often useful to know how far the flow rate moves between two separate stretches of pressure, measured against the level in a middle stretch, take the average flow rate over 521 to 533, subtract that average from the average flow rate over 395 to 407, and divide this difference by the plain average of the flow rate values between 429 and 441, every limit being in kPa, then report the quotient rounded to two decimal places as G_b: 0.04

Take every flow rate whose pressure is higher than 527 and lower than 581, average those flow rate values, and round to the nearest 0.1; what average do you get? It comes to 37.7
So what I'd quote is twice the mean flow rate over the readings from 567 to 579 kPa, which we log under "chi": 80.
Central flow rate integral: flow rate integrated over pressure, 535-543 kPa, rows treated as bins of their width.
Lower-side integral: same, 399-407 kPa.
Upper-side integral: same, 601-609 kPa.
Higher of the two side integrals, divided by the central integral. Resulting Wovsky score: 1.14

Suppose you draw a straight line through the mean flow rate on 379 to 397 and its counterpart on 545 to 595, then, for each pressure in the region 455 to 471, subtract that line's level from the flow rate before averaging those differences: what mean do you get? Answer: -8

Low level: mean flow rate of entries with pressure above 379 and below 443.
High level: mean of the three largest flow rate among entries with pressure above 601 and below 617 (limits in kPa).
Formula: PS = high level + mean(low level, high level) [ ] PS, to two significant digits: 74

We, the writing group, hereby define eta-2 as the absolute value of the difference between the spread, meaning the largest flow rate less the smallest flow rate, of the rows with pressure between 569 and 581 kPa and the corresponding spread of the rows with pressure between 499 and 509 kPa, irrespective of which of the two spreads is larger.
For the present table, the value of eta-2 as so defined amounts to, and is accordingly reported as 1.1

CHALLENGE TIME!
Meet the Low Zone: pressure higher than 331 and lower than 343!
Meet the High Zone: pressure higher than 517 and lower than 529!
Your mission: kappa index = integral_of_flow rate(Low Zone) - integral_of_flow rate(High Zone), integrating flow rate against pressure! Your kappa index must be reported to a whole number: -33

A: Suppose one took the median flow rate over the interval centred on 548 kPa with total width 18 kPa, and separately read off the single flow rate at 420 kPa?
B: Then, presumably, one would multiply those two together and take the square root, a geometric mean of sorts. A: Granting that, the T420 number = 31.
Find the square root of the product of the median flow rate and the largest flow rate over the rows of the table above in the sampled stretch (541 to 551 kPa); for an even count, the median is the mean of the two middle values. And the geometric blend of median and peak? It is 39.3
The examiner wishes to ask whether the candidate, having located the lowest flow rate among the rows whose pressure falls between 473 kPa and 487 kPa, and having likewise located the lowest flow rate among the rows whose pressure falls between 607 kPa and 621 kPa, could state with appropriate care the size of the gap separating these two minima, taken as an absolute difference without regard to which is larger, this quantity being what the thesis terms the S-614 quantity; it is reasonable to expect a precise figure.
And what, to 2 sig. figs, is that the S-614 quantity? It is 8.4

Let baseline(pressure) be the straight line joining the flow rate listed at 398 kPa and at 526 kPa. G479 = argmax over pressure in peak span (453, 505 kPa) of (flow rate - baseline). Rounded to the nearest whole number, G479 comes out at 498 kPa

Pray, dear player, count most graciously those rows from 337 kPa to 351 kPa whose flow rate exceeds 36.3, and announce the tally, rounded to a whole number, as 0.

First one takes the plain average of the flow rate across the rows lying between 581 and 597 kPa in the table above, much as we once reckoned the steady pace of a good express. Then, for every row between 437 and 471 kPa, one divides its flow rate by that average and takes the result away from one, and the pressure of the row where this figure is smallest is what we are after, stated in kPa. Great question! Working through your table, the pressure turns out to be 444 kPa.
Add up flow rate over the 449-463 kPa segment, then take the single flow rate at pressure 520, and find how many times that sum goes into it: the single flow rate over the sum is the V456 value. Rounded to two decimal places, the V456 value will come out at 0.17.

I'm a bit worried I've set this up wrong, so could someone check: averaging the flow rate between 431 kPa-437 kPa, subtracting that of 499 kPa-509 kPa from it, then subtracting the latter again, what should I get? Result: -27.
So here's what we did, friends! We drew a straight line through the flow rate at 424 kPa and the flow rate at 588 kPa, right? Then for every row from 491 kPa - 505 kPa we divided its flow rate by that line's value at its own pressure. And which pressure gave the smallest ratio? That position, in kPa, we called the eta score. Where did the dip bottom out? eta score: 494 kPa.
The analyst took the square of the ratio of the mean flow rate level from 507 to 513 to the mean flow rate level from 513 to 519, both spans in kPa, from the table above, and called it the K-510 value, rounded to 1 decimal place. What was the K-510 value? 0.9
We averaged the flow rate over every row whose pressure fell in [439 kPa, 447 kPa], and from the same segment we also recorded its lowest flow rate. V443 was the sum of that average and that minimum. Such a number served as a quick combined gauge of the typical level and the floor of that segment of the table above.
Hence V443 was 61.4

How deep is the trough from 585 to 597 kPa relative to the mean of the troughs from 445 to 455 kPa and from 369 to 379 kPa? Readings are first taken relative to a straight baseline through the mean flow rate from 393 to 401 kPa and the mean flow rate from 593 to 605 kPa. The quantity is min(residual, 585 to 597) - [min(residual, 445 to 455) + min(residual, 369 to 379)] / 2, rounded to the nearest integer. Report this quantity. 7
